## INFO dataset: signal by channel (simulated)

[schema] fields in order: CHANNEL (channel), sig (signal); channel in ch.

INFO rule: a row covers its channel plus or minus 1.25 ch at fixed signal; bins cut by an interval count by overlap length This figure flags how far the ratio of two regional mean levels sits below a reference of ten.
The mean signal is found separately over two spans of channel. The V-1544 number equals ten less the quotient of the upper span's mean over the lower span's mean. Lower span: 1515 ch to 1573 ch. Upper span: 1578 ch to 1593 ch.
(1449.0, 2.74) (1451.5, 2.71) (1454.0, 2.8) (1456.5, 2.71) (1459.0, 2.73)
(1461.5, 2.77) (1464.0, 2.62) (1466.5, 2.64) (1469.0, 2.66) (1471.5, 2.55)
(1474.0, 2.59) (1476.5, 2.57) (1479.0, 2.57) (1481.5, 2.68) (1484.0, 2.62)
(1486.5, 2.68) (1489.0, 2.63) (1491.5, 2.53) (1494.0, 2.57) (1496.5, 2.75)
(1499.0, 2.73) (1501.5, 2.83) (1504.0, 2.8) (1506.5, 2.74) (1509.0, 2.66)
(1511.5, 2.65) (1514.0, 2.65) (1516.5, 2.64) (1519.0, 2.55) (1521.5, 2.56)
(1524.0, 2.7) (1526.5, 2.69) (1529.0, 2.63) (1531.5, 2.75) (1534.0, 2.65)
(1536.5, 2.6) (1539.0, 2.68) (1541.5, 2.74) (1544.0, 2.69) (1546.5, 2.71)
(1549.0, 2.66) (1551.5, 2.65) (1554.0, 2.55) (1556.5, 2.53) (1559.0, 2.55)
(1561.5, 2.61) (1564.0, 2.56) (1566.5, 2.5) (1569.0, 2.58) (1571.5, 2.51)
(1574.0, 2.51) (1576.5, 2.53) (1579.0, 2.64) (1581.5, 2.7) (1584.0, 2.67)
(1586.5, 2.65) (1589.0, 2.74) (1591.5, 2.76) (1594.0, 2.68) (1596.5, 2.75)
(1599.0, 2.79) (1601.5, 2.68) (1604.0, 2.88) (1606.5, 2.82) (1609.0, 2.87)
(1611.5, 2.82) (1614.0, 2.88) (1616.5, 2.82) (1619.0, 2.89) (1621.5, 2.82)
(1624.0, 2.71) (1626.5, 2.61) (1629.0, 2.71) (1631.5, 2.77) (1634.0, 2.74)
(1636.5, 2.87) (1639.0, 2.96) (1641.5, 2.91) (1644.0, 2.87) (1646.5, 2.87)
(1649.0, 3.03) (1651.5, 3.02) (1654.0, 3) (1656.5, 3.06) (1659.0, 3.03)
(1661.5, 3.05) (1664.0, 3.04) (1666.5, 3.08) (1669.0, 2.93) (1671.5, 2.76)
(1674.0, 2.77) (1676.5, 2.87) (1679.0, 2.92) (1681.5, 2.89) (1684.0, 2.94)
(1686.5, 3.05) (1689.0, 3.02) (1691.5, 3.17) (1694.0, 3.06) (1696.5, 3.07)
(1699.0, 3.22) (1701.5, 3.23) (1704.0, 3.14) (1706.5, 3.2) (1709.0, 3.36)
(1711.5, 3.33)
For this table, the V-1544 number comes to 8.97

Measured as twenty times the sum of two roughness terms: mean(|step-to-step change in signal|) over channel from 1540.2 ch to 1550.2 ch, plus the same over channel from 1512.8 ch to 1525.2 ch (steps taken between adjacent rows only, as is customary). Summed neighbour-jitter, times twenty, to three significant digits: 2.05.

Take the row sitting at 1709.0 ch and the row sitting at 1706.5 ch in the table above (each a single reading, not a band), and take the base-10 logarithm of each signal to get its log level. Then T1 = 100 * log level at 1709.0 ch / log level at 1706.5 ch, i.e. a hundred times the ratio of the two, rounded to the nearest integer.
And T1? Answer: 104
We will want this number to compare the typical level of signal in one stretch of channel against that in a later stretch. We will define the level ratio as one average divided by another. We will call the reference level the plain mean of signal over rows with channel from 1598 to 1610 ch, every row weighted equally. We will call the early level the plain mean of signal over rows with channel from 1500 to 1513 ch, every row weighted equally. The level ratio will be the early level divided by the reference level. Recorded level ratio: 0.97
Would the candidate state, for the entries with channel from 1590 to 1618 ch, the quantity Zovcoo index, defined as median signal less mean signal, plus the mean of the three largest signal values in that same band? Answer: 2.90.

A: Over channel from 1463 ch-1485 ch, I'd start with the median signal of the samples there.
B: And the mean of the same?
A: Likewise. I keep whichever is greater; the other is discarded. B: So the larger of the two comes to 2.62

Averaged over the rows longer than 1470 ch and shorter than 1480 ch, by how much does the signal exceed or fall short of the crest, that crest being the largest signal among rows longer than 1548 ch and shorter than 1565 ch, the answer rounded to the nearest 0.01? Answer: -0.09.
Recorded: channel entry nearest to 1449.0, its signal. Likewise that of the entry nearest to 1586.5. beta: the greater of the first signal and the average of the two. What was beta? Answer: 2.74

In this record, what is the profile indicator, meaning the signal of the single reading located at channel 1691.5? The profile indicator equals 3.17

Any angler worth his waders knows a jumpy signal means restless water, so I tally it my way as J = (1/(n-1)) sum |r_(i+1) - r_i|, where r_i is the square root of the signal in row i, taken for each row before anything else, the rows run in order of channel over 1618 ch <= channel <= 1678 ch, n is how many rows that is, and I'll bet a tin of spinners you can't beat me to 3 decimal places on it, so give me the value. 0.020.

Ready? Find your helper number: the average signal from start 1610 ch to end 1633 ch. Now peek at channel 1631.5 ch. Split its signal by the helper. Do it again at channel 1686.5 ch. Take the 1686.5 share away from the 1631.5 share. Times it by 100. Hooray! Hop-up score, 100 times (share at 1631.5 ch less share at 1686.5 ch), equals -10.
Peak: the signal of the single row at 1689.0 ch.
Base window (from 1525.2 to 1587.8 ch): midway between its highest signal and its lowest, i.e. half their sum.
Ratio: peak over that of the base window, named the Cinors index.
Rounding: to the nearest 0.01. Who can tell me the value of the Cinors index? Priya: 1.15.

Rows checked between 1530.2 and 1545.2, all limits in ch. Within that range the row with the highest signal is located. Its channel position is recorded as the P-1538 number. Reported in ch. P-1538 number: 1531.5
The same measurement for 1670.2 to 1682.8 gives 1679.0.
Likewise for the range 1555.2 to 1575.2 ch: 1561.5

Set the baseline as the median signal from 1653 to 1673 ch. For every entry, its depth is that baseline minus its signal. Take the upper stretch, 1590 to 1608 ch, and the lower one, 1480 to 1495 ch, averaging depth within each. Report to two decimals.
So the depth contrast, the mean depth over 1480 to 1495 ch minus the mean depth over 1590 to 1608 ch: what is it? 0.15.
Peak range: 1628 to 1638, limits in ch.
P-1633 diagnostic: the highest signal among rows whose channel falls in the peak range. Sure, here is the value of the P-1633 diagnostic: 2.87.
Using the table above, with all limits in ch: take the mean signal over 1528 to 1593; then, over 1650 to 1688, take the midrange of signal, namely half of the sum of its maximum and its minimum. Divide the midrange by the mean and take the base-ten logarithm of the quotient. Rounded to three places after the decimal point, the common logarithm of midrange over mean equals 0.046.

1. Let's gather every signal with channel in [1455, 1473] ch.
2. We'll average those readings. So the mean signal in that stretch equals 2.67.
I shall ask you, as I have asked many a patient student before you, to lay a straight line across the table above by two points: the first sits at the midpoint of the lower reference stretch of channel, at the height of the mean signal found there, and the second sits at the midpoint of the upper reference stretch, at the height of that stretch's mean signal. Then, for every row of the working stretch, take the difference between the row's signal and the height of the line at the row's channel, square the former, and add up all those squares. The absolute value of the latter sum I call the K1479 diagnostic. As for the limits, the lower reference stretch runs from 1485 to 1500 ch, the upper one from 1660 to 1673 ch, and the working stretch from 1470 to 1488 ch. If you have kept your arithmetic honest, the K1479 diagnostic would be 0.014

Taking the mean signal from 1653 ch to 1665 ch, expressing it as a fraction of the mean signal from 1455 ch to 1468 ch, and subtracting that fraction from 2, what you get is 0.87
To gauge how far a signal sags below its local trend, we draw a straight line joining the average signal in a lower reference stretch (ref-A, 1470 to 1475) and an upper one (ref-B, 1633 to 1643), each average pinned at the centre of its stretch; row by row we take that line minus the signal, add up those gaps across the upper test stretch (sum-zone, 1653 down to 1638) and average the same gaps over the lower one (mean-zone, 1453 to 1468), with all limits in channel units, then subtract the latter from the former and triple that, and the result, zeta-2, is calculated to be -0.6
